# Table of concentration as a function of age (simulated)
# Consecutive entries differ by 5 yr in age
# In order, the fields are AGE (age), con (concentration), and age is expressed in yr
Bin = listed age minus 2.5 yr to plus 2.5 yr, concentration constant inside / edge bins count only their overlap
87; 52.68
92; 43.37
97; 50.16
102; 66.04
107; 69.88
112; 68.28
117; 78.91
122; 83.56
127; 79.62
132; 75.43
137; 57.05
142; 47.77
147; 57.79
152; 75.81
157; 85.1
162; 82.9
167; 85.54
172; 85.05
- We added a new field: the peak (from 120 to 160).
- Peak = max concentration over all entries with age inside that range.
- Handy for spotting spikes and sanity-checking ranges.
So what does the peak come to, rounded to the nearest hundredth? 85.10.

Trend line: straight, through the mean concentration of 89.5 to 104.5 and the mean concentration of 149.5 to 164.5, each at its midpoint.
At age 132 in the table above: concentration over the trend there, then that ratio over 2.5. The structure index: 0.43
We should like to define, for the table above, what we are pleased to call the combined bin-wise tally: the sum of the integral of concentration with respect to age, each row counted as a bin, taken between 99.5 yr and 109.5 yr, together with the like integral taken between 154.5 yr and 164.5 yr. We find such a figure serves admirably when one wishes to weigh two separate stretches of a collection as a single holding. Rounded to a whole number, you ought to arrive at 1520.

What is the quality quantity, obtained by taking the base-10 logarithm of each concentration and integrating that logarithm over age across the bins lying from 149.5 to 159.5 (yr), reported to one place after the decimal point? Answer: 19.0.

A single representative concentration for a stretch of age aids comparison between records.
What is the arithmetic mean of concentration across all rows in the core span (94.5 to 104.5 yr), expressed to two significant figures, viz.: 58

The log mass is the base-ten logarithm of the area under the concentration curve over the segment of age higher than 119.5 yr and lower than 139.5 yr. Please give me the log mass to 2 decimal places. 3.17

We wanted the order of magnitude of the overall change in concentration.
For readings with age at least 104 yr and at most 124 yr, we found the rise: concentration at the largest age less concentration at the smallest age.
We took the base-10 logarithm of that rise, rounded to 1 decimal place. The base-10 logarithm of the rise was 1.1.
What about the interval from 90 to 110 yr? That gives 1.4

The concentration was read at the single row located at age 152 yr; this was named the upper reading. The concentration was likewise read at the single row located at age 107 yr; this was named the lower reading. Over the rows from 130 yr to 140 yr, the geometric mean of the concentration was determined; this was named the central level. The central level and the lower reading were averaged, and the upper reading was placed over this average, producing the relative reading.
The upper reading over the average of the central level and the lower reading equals 1.12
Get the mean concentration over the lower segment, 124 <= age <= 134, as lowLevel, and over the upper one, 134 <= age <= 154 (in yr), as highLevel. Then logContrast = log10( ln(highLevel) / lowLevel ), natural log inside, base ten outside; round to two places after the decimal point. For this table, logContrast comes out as -1.28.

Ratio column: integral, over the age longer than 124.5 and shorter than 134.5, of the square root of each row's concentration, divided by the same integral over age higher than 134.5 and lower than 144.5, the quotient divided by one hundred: 0.0122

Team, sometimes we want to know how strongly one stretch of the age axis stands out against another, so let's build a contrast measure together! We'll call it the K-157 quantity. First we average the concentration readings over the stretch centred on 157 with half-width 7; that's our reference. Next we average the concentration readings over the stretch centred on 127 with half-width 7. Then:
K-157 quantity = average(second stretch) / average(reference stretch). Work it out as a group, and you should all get 0.98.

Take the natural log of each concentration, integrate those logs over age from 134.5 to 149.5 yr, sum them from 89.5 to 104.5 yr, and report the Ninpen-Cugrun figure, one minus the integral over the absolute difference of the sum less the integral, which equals -0.248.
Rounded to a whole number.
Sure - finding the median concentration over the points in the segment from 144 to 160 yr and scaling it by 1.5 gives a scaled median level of 114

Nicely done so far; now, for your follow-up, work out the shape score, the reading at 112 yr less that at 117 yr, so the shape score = -11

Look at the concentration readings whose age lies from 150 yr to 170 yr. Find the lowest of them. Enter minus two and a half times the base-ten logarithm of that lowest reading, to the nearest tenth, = -4.7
